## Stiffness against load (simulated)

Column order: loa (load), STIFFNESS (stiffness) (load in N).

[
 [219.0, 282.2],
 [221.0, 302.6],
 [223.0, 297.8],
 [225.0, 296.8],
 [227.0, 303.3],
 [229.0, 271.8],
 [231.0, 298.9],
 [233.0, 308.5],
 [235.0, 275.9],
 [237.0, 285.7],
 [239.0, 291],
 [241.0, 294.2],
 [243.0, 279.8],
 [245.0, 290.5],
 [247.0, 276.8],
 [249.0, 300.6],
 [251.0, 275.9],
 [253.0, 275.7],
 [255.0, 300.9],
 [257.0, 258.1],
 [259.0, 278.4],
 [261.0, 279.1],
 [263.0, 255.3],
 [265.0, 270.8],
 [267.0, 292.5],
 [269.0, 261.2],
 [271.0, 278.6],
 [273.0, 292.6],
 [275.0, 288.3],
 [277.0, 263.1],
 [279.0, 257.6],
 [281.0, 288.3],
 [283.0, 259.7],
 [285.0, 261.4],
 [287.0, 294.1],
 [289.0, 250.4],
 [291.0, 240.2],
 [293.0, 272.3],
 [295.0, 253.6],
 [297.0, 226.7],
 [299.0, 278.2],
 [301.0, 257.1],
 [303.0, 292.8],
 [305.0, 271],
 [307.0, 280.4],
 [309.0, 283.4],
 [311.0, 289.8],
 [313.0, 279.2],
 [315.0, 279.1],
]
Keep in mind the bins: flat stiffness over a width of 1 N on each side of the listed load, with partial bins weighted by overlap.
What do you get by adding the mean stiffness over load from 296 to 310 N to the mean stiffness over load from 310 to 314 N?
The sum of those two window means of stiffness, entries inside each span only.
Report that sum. 554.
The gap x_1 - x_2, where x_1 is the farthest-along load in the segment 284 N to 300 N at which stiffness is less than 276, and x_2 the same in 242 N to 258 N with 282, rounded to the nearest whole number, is 40 N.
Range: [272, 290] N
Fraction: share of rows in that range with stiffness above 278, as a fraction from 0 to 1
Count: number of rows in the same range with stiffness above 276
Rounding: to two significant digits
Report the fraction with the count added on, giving 4.4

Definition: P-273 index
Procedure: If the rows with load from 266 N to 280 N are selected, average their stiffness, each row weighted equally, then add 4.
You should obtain 280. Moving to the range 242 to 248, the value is 286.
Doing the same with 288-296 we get 258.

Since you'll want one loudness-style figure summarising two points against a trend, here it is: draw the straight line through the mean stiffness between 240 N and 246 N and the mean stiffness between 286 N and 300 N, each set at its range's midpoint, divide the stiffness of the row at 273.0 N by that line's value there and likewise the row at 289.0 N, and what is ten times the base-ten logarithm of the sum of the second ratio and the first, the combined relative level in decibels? 3.09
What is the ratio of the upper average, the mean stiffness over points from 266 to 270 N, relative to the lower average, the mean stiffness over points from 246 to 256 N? 0.97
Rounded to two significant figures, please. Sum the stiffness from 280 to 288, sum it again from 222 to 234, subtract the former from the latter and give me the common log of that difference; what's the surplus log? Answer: 2.8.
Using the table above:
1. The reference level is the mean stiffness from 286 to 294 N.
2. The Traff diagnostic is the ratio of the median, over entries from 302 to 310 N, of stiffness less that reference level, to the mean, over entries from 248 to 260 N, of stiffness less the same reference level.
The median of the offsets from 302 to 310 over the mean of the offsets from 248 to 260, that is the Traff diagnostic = 1.0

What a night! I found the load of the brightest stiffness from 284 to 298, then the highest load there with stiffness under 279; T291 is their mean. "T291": 292 N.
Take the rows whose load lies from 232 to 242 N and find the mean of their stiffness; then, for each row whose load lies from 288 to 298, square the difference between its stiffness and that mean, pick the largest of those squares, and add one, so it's 4143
